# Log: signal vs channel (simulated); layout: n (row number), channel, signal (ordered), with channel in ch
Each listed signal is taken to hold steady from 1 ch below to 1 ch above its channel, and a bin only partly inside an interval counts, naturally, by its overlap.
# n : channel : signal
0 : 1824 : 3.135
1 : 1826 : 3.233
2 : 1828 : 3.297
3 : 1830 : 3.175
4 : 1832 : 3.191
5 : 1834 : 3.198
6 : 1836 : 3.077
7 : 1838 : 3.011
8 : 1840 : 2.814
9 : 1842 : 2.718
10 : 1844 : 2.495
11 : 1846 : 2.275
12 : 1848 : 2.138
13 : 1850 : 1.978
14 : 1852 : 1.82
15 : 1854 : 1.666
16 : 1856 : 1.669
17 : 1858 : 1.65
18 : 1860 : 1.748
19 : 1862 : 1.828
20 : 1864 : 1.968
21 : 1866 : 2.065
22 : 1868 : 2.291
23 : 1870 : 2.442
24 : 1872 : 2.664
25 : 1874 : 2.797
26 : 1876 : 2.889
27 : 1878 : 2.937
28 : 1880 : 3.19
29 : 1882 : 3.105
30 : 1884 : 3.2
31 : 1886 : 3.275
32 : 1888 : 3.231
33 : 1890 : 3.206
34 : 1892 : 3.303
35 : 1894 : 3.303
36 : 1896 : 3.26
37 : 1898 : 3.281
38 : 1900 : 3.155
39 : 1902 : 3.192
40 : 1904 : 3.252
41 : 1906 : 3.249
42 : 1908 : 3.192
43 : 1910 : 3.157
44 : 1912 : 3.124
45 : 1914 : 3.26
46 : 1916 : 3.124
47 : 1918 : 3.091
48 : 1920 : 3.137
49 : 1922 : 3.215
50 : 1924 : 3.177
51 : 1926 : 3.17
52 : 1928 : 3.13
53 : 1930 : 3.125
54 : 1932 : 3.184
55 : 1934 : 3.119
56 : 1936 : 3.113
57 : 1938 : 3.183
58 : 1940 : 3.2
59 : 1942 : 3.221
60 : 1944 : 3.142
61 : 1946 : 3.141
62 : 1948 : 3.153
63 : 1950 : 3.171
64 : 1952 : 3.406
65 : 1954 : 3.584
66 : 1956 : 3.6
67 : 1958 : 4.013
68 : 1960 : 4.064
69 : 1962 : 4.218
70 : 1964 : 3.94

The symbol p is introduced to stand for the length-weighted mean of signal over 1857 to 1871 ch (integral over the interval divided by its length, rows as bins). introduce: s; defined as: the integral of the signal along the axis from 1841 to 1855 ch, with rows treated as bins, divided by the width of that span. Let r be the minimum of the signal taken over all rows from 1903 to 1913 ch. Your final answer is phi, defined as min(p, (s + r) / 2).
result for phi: 2.0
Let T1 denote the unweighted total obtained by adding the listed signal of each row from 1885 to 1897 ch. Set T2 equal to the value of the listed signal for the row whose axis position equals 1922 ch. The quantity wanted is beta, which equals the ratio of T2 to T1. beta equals 0.16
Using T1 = 19.6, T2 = 3.215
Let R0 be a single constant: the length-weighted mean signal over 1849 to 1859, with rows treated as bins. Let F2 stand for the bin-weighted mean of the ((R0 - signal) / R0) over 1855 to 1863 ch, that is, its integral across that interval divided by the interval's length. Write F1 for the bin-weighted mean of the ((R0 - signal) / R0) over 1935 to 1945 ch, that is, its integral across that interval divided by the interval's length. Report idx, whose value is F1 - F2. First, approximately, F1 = -0.81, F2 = 0.02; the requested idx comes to -0.8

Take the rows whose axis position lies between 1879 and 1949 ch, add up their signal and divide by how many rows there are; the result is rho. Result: 3.19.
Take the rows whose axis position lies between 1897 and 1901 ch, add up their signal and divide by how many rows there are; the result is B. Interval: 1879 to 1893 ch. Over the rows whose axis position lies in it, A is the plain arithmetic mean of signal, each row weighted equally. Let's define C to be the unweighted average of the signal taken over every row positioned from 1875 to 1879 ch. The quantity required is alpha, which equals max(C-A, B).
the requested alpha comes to 3.2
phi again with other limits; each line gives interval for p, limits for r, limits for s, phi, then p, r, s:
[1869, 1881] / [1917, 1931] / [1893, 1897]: 2.8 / 2.8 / 3.091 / 3.28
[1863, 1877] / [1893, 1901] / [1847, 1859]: 2.4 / 2.4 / 3.155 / 1.82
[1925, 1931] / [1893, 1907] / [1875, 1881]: 3.1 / 3.1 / 3.155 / 3.01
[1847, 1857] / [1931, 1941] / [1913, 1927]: 1.9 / 1.9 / 3.113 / 3.17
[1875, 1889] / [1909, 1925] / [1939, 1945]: 3.1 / 3.1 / 3.091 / 3.19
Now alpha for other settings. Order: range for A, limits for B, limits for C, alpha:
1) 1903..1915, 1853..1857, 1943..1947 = 1.7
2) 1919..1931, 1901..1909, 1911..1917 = 3.2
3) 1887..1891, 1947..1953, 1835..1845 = 3.2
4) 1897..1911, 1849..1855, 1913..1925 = 1.8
